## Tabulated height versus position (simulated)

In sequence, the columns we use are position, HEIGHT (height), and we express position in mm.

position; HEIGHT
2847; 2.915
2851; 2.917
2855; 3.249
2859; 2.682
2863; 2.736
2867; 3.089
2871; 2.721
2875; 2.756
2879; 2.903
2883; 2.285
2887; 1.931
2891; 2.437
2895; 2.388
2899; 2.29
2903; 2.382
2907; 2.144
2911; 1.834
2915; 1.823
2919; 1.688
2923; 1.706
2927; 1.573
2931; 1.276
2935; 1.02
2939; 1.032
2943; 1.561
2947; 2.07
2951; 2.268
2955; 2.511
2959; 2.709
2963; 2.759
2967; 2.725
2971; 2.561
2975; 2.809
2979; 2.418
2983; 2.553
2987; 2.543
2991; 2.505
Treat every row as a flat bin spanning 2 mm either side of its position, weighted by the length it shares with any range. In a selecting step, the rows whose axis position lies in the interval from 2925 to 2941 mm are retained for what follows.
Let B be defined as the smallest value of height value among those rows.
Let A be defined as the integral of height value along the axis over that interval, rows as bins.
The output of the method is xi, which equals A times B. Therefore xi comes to 20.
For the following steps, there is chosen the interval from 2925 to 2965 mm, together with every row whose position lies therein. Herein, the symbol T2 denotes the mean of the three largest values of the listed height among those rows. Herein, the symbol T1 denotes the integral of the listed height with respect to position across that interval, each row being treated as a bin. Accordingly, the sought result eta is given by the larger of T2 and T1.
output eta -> 75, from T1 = 75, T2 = 2.66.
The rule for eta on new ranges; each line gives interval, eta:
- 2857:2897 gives 104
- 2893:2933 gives 76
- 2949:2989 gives 103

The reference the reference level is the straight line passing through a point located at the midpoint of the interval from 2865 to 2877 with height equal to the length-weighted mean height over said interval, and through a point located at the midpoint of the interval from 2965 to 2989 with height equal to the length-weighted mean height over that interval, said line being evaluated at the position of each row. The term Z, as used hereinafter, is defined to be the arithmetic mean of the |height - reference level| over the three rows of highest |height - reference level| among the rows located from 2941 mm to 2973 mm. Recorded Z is 0.7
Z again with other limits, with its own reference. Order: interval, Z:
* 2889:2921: 1.0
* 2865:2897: 0.6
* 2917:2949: 1.6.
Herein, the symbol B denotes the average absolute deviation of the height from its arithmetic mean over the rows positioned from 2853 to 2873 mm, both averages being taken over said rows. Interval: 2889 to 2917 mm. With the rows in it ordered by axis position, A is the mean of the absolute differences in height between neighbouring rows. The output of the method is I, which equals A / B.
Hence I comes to 0.6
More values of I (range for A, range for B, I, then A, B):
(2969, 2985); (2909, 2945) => 1.0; 0.258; 0.26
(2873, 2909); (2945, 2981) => 1.3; 0.263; 0.20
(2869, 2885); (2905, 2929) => 1.9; 0.267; 0.14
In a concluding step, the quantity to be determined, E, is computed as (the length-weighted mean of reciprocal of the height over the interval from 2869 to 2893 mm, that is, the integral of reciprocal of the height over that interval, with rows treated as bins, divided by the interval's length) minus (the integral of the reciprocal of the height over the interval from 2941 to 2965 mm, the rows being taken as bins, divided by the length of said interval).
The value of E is -0.04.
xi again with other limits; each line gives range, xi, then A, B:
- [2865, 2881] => 125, 46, 2.721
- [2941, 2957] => 53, 34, 1.561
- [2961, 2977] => 111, 43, 2.561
